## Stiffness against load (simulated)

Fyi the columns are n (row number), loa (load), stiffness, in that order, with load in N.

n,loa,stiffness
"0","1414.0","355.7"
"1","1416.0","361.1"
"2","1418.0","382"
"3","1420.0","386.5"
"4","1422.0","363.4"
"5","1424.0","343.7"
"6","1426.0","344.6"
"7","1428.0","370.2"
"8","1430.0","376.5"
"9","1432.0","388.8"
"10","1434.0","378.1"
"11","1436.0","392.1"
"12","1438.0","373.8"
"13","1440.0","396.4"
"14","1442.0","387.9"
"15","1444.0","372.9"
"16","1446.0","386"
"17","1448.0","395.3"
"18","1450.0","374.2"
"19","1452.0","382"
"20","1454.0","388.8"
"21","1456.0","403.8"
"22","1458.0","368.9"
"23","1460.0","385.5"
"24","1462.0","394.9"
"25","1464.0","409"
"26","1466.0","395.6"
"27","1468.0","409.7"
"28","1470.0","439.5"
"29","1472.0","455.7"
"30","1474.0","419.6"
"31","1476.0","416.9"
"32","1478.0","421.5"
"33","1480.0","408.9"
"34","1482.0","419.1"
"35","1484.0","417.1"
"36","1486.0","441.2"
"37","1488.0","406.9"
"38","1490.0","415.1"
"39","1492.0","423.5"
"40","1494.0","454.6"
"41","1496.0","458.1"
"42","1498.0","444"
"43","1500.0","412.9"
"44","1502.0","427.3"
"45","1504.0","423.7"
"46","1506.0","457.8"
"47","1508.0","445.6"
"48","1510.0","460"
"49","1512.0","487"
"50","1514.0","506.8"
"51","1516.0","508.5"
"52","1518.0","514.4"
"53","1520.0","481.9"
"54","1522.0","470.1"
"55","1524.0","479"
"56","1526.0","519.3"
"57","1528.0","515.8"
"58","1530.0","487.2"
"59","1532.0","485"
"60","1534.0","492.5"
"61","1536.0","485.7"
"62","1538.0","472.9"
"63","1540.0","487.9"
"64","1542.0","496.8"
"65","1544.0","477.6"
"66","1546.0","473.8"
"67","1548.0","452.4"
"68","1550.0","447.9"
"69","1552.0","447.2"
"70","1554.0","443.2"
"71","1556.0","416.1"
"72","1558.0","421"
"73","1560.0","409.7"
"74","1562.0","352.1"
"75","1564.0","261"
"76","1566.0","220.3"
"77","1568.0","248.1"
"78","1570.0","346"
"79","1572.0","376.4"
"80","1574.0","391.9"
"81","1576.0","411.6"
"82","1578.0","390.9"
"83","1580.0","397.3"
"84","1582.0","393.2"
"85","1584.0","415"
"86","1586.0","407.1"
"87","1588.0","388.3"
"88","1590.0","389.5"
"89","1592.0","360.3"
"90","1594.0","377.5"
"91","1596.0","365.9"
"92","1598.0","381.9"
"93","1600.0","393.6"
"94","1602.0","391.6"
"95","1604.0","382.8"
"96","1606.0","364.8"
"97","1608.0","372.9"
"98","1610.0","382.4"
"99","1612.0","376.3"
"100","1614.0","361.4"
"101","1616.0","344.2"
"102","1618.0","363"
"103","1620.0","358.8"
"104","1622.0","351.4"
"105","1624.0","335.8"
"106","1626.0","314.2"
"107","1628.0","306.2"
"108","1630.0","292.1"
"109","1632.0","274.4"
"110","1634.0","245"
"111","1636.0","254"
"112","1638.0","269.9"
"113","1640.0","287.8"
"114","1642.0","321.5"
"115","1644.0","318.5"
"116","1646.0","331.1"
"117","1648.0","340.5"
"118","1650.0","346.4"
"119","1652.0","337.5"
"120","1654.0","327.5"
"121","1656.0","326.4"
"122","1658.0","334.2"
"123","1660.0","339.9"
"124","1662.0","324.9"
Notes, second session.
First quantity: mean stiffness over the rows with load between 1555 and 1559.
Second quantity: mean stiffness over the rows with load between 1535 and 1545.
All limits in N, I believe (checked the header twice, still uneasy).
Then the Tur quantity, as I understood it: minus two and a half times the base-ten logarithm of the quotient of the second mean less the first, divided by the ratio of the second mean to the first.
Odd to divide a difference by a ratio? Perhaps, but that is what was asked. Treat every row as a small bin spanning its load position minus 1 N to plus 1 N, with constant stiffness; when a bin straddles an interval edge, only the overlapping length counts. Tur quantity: -4.38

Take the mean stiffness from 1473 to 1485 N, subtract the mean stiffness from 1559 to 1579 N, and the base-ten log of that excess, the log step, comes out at 1.9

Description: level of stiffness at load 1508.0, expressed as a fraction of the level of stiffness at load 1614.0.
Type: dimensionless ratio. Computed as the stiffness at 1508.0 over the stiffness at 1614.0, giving 1.23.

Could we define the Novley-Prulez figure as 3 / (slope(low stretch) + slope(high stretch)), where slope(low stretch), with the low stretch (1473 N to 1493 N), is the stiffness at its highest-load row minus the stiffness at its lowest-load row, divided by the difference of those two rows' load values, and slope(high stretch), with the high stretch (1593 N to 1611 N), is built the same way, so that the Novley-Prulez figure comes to 5.7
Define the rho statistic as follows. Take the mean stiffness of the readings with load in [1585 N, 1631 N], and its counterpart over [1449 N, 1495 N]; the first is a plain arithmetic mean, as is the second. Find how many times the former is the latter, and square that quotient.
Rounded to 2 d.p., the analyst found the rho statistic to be 0.78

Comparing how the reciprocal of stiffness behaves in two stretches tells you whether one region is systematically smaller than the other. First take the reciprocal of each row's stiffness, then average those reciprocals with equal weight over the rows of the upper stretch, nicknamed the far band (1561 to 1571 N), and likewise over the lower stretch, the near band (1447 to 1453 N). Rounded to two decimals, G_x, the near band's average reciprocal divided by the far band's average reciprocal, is 0.72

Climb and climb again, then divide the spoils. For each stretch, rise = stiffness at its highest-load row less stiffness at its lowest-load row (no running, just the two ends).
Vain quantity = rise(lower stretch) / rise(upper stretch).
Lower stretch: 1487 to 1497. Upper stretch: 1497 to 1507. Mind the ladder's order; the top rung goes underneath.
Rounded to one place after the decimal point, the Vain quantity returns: 3.7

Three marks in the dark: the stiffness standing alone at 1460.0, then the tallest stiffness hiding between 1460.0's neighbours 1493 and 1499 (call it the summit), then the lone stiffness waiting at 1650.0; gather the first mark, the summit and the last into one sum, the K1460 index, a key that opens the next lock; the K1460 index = 1190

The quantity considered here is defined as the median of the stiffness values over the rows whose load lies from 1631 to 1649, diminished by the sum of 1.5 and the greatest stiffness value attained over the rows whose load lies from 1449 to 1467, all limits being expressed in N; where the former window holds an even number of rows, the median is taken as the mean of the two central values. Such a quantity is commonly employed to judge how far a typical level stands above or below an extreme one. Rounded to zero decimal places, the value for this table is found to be -123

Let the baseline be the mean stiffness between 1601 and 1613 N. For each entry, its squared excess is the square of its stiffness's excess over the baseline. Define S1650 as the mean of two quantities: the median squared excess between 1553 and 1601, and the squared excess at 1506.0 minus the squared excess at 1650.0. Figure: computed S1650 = 2895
